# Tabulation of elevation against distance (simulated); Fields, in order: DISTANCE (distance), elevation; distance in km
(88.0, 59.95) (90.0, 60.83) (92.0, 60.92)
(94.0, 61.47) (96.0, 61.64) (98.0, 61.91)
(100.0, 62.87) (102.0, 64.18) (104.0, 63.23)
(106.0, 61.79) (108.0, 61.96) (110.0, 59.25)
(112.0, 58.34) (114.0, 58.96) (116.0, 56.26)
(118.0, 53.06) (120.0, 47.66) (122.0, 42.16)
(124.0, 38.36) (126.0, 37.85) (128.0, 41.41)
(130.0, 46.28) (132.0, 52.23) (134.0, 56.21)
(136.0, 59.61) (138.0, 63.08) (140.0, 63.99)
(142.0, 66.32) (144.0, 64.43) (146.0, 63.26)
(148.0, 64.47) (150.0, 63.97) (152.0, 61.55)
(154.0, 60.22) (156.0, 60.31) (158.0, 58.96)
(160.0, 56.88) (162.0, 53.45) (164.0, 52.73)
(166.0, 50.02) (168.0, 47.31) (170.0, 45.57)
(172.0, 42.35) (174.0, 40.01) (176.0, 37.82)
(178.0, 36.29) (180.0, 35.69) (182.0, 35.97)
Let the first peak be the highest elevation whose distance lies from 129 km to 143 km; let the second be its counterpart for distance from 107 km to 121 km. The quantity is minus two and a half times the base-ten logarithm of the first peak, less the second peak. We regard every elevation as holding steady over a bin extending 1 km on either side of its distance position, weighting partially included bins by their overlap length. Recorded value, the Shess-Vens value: -66.5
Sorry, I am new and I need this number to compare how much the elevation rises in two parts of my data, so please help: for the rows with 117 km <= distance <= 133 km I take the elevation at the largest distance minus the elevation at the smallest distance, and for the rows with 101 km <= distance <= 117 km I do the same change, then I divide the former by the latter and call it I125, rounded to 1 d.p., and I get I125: 0.1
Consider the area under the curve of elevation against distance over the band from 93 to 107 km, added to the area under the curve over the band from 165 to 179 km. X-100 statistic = 1473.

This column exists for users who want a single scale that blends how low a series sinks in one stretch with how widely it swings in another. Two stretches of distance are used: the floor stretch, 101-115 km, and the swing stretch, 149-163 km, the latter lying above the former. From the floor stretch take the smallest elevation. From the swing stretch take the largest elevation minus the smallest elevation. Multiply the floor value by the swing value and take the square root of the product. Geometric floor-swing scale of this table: 24.8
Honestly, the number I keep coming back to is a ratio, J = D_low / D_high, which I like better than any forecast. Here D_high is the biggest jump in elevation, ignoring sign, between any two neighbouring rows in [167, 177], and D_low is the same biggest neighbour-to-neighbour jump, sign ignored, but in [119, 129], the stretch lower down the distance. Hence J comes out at 1.7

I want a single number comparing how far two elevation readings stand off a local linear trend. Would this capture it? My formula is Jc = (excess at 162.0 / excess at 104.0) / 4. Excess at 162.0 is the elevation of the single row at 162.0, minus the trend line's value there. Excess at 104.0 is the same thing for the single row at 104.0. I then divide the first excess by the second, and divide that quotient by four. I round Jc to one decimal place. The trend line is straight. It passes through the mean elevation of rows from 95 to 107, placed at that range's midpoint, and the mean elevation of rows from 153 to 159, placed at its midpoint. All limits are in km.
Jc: -2.0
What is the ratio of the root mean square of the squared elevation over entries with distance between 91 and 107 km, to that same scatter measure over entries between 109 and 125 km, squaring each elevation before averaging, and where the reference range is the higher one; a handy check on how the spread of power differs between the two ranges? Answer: 1.4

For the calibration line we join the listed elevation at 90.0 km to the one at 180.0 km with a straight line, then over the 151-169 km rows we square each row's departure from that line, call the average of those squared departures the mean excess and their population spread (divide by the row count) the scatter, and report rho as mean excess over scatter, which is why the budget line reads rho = 2.4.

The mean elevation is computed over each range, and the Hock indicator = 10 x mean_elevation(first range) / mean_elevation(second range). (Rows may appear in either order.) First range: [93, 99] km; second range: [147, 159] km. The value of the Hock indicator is 10.0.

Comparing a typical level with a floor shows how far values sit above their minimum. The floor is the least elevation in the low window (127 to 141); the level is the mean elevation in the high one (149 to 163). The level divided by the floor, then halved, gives 0.72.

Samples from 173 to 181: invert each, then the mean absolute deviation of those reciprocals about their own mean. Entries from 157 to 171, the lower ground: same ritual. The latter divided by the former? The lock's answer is 1.4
